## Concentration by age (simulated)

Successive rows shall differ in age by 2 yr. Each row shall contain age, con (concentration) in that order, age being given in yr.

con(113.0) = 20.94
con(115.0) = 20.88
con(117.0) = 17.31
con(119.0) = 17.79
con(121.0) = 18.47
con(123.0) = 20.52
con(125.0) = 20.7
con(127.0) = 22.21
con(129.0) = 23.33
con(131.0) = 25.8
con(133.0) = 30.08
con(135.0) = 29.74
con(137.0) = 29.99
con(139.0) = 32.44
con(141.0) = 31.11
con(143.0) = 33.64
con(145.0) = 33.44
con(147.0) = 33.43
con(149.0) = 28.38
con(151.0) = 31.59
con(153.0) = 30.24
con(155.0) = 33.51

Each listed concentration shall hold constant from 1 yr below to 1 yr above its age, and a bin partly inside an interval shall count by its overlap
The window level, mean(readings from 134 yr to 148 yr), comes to 32.0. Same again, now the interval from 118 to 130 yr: 20.5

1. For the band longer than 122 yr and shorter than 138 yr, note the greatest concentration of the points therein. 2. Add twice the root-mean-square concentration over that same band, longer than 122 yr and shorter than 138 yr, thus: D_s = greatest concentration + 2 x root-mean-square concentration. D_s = 81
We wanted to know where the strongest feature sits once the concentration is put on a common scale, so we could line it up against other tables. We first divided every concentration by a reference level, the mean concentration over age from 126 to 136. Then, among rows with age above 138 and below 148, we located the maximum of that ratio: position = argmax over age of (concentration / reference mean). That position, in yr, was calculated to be 143.0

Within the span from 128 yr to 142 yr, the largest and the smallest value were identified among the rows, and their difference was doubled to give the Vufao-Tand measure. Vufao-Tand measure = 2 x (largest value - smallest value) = 18.2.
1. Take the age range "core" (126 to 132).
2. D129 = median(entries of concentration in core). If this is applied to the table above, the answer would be 23.3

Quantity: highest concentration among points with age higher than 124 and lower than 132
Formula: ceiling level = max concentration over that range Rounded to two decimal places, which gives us 25.80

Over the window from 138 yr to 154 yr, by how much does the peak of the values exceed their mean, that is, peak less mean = 1.9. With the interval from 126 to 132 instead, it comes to 2.0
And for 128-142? 3.5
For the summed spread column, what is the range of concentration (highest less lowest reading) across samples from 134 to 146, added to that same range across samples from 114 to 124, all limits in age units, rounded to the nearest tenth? 7.5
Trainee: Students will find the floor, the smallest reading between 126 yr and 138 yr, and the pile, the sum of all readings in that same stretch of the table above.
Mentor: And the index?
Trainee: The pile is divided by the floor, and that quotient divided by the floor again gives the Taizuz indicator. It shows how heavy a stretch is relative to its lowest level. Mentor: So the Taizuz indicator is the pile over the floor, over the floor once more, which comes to 0.33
